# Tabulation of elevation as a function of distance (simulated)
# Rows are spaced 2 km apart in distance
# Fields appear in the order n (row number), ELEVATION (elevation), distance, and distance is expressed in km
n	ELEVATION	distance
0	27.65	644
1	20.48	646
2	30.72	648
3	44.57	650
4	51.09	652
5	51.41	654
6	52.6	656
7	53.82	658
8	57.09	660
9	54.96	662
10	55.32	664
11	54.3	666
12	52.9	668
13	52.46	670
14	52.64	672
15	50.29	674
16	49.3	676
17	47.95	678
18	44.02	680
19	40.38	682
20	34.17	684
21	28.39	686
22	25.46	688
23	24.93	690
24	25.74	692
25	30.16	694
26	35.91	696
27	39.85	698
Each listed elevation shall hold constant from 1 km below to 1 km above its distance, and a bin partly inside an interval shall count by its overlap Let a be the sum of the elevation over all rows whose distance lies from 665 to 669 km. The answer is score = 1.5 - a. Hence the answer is -106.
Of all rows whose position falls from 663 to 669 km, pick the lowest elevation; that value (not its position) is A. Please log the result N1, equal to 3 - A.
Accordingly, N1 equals -50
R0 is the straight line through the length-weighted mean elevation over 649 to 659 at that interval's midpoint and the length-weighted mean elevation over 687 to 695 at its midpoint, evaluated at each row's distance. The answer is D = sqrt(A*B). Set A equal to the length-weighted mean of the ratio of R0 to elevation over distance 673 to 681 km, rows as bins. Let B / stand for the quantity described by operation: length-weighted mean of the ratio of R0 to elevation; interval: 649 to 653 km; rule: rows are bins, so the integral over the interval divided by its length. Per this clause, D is 0.91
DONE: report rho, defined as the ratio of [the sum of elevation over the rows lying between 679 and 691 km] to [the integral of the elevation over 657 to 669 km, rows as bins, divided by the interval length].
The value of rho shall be 4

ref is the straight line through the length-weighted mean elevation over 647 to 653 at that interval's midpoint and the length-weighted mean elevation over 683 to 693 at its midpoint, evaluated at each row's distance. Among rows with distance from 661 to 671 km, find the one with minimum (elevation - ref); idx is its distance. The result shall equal 662 km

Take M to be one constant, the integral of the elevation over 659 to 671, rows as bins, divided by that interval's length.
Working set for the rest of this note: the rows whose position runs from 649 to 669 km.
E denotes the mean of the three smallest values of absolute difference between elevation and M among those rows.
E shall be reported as 0.4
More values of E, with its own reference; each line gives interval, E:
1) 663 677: 0.9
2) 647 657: 2.8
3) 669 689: 2.7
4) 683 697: 21.1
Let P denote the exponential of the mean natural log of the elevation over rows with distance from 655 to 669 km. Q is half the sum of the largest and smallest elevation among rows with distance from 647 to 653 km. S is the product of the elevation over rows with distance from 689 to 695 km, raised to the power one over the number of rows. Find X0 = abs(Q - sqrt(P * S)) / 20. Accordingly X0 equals 0.1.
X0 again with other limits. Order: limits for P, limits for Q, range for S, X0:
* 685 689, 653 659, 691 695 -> 1.3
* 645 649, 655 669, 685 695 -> 1.4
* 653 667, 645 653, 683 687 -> 0.3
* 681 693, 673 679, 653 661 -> 0.5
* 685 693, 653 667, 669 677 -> 0.9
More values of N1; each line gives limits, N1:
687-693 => -22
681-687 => -25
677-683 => -37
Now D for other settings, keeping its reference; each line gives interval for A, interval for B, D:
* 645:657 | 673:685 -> 1.06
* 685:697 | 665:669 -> 0.87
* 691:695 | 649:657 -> 0.97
